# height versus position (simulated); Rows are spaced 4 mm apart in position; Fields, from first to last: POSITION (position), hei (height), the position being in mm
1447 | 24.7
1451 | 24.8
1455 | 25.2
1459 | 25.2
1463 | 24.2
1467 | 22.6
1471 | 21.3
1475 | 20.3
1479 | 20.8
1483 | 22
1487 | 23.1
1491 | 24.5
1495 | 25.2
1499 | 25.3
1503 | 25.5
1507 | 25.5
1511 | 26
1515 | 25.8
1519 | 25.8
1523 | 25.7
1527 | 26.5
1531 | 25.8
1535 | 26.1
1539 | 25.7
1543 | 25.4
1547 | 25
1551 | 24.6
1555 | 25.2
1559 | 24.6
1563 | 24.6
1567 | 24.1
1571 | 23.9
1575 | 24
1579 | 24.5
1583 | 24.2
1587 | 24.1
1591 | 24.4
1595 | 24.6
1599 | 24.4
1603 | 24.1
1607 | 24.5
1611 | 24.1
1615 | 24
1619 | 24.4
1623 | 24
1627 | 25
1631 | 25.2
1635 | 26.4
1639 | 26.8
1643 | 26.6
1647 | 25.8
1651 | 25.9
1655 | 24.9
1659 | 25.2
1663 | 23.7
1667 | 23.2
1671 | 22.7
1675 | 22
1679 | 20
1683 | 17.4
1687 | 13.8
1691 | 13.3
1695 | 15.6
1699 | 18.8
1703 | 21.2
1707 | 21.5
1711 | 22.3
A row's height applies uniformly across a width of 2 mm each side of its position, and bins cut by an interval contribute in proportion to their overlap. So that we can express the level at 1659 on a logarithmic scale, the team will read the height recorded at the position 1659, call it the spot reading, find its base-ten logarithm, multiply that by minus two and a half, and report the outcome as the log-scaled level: -3.50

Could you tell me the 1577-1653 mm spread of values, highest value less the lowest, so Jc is 2.8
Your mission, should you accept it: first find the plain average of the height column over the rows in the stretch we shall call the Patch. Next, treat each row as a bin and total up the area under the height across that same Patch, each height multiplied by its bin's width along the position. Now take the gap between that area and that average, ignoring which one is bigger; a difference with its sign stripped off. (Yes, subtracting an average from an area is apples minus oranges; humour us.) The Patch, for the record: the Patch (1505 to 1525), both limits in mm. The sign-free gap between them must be 489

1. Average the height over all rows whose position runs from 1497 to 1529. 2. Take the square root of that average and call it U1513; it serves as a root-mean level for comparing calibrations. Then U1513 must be 5.08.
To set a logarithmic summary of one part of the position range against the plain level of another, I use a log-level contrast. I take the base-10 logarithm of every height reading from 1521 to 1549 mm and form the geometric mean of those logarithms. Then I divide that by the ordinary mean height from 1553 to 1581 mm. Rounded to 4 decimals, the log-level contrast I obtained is 0.0578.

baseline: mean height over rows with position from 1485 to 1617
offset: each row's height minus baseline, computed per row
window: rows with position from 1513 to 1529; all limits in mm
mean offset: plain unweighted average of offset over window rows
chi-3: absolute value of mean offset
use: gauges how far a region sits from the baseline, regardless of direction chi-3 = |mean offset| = 1.1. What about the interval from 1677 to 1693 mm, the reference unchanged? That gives 8.7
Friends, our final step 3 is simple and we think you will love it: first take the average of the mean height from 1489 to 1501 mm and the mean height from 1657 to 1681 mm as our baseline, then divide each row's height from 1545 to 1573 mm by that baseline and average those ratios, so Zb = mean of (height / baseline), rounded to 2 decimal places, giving 1.03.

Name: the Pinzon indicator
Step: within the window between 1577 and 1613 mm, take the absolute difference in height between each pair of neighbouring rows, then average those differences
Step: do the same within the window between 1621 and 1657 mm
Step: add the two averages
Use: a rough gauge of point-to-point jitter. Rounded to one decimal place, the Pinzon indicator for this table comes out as 0.9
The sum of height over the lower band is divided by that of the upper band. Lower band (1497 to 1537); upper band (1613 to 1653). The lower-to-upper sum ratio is 1.0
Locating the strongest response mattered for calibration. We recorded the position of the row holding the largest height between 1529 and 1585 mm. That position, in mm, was 1535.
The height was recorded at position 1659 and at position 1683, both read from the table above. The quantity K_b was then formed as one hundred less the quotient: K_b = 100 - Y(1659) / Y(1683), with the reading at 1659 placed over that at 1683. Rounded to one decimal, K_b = 98.6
